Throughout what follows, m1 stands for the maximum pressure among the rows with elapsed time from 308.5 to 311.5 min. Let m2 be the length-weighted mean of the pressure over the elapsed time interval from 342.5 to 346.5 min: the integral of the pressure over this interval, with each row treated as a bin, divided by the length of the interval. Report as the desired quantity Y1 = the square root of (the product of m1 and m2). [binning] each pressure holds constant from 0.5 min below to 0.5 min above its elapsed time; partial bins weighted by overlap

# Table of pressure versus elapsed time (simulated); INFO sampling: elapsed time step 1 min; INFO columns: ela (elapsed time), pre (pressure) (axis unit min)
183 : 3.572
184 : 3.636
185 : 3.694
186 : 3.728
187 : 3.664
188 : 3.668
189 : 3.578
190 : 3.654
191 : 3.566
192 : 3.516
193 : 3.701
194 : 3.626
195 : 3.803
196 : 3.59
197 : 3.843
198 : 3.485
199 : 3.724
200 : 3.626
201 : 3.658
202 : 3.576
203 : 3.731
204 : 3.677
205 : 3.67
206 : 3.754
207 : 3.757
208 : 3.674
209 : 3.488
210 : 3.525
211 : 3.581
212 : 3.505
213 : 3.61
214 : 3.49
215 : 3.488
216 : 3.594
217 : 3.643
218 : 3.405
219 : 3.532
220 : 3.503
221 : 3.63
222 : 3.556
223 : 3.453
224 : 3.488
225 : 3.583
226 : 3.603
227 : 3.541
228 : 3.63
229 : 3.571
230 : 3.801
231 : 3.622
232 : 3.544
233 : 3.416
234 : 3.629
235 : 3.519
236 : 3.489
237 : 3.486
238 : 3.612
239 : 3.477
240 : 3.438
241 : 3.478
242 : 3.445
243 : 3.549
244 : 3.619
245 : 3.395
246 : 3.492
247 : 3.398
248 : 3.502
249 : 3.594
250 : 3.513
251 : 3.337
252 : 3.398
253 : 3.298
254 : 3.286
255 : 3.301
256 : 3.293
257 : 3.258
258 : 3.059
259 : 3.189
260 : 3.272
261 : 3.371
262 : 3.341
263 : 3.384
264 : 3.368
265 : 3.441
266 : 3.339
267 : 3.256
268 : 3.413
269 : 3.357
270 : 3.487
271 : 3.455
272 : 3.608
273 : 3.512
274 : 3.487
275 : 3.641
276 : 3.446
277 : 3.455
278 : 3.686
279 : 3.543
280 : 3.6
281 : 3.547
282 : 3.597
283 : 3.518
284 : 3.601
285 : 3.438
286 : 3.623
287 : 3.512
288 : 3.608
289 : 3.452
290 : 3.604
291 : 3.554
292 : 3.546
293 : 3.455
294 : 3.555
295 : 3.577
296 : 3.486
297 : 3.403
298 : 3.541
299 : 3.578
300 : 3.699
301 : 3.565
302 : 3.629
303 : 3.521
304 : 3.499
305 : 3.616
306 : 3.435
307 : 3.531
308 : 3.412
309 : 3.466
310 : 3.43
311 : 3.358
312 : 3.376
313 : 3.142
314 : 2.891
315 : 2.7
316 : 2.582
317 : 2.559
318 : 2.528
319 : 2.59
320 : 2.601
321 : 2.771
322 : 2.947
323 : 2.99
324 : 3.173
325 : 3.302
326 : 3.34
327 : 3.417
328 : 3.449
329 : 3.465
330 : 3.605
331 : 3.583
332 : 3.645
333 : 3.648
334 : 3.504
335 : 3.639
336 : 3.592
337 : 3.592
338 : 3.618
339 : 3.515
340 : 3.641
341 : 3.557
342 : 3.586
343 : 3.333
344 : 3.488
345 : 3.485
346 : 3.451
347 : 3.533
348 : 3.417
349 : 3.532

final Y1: 3.45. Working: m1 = 3.466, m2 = 3.44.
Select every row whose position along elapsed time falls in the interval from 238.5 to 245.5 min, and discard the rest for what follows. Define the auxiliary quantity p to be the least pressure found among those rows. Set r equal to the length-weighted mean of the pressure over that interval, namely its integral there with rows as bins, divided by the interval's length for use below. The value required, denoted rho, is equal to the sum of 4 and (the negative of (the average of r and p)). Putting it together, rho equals 0.56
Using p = 3.395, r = 3.49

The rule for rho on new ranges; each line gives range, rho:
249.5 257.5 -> 0.70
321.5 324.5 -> 1.01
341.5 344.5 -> 0.60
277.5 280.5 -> 0.42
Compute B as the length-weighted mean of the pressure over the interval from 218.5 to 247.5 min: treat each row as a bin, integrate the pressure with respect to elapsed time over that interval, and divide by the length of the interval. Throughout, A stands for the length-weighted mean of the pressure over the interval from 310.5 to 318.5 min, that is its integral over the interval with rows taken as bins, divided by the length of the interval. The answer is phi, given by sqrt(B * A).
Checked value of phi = 3.20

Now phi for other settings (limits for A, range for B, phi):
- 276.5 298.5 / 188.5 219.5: 3.58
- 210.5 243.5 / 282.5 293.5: 3.54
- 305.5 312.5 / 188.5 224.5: 3.52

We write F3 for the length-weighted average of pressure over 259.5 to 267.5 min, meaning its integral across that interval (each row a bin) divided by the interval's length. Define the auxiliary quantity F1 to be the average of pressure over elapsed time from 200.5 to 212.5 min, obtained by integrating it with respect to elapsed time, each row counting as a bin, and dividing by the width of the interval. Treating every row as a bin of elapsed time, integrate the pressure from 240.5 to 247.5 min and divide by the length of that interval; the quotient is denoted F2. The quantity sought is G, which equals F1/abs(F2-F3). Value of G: 27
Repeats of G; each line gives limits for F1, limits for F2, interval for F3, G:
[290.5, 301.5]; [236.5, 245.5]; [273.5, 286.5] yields 67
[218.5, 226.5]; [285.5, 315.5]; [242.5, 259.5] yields 46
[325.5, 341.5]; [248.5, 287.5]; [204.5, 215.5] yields 22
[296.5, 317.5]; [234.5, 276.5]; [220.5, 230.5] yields 20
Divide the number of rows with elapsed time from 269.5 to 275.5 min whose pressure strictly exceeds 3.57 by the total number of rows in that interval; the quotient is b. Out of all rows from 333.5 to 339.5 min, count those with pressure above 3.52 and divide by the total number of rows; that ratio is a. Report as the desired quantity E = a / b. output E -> 2.0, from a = 0.67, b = 0.3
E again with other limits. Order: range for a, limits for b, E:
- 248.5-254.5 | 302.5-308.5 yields 1.0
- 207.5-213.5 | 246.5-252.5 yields 4.0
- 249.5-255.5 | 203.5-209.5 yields 0.0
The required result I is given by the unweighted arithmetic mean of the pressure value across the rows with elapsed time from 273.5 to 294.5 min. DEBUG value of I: 3.55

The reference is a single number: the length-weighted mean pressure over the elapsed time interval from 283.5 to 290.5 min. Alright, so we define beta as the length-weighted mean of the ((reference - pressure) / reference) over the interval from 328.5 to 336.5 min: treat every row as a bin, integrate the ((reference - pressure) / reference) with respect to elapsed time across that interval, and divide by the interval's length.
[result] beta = -0.010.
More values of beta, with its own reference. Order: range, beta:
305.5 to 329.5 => 0.126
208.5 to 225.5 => 0.004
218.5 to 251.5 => 0.006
